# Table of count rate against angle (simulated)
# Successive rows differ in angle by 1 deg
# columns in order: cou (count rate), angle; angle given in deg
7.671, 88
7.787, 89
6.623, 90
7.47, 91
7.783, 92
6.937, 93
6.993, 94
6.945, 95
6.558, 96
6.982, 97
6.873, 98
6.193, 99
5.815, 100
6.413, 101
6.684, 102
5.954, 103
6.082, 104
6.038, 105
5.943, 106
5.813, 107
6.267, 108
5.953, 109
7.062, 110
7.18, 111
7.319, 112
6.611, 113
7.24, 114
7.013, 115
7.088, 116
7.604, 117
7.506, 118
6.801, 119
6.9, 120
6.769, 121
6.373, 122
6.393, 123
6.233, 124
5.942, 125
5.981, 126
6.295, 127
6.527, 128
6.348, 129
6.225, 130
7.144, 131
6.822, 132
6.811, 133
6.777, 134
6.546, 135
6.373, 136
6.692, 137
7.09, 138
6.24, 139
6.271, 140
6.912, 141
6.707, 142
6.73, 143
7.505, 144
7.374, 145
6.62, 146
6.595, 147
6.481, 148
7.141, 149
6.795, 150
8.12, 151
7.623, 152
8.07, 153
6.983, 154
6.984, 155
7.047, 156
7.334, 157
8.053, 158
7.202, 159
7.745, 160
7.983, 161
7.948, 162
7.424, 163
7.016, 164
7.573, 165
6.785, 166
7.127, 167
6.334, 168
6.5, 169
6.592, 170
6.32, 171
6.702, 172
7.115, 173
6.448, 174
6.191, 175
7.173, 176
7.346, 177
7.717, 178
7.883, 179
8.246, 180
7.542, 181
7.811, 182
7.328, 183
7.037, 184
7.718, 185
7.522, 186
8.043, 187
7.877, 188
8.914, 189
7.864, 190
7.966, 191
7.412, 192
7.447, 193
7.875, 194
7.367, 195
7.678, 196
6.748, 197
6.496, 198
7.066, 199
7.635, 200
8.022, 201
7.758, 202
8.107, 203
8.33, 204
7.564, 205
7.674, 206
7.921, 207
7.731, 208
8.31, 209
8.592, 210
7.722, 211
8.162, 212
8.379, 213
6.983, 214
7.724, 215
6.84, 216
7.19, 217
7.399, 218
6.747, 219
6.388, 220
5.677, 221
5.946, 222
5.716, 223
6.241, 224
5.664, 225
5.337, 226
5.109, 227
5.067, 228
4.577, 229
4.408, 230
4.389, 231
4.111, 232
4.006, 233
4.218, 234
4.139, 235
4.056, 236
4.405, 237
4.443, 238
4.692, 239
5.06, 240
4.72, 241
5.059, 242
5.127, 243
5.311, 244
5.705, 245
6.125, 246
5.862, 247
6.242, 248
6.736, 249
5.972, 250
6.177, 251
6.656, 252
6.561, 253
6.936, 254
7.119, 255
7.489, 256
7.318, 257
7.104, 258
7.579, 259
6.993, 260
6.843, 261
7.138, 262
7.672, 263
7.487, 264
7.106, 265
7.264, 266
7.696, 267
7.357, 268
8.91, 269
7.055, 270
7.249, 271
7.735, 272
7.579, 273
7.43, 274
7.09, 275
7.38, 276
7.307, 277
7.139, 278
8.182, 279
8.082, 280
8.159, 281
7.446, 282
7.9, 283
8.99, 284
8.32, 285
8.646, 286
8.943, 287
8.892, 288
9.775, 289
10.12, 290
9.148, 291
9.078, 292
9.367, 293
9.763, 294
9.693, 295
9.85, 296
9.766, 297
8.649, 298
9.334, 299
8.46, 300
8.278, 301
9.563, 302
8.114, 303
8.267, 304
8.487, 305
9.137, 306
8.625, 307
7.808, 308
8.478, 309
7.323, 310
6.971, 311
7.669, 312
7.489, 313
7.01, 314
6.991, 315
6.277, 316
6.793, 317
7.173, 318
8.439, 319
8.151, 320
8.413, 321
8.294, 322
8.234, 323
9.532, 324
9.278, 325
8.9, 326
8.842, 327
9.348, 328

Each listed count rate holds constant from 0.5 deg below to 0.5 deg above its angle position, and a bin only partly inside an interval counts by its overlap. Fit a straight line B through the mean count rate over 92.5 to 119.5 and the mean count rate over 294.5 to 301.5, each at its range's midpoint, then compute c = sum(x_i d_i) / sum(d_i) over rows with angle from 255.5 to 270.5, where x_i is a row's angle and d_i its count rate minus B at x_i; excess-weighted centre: 262.7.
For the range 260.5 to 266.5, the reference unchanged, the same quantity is 263.4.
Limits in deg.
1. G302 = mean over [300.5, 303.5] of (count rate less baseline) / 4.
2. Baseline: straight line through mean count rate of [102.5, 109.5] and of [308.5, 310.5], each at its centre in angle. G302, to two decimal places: 0.21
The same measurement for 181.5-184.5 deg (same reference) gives 0.17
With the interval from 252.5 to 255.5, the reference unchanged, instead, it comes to -0.13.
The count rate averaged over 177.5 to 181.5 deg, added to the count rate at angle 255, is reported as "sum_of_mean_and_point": 15.0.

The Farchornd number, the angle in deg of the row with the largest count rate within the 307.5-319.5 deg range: 309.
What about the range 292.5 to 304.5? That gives 296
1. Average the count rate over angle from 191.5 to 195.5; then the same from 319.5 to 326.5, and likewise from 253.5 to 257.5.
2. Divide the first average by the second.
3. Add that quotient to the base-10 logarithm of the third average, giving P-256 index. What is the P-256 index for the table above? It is 1.72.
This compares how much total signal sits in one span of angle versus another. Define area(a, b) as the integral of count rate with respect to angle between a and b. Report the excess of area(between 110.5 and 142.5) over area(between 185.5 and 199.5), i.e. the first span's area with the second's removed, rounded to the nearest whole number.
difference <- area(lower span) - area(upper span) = 108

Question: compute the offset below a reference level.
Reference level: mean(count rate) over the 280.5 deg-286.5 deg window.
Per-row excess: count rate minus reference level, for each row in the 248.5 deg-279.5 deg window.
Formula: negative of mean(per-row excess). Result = 1.0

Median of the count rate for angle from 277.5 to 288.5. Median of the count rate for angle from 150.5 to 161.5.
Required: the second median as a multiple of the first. 0.93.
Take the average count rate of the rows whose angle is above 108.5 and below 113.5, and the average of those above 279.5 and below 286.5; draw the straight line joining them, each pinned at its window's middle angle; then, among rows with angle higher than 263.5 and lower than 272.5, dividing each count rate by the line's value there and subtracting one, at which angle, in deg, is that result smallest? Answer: 270 deg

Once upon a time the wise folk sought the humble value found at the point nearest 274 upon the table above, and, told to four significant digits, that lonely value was 7.430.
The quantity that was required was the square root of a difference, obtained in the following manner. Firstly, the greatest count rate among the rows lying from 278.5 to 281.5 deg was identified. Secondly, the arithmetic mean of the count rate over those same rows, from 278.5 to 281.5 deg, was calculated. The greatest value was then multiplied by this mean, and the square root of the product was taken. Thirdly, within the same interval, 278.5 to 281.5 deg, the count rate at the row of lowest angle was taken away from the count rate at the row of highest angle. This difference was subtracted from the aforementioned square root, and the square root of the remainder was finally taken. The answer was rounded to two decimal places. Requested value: 2.86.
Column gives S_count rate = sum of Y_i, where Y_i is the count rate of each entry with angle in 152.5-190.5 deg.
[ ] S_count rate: 279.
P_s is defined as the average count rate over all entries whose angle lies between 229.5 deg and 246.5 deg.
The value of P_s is 4.7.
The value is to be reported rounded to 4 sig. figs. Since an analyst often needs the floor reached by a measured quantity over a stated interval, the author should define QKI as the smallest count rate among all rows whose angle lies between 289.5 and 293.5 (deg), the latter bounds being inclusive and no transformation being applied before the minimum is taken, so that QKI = 9.078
